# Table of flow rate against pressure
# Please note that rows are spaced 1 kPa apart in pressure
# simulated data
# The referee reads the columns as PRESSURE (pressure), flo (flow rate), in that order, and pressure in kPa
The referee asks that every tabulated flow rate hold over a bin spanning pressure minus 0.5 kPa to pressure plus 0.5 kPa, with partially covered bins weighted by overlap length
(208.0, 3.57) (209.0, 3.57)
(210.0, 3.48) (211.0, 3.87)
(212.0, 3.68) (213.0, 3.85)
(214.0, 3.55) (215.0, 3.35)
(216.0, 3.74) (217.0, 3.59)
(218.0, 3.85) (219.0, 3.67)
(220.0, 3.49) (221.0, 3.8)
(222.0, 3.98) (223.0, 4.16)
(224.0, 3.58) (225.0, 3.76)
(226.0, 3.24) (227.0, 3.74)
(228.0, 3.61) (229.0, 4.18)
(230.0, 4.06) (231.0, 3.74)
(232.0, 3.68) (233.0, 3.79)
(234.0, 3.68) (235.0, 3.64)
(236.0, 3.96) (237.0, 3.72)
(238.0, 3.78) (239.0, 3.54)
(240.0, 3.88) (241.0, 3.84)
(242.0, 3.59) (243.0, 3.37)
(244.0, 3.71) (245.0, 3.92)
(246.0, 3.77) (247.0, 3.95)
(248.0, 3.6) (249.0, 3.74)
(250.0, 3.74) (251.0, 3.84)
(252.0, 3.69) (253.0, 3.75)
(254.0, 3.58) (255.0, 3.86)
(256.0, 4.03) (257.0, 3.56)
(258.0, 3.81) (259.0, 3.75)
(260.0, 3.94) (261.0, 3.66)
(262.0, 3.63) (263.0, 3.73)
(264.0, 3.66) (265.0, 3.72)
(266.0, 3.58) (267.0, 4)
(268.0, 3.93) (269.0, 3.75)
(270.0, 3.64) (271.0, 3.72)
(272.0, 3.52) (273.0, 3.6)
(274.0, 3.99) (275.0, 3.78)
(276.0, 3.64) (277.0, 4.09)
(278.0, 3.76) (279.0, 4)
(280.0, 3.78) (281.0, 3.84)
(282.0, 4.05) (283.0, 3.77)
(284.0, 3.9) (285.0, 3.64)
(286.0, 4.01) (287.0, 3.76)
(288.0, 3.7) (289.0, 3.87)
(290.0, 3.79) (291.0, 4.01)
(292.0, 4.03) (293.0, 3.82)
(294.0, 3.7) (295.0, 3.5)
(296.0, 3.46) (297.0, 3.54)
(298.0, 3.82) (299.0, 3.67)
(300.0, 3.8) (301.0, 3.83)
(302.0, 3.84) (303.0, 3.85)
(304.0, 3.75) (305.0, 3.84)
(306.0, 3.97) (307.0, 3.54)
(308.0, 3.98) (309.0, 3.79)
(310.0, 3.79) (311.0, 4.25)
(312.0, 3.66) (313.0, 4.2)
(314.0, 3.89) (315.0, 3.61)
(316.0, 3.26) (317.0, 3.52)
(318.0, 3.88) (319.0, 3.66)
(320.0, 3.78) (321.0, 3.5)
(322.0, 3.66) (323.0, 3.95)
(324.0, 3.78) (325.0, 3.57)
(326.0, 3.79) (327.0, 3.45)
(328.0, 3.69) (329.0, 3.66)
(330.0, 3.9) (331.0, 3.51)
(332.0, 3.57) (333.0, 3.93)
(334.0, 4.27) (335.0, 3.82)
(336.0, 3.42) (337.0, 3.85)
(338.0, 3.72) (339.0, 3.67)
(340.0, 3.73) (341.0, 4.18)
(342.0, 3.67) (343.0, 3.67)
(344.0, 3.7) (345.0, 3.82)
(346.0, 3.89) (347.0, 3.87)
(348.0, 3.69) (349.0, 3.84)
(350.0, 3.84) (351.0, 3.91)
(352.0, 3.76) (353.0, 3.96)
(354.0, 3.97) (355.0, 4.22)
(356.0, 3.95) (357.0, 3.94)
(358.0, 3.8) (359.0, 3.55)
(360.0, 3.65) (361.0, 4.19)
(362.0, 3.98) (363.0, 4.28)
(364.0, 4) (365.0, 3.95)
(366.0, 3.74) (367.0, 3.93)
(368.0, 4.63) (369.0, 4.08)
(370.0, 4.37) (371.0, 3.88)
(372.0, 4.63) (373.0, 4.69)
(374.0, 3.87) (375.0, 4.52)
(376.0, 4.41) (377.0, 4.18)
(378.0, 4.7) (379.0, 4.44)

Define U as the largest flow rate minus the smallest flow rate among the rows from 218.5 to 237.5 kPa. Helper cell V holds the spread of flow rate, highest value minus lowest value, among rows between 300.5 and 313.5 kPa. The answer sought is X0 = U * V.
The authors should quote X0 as 0.67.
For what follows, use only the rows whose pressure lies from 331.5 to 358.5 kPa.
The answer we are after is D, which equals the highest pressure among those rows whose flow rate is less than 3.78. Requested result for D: 352.0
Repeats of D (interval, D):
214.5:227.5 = 227.0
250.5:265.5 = 265.0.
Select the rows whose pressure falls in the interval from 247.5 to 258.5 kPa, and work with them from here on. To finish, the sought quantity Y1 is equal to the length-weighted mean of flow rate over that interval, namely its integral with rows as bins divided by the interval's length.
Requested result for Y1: 3.75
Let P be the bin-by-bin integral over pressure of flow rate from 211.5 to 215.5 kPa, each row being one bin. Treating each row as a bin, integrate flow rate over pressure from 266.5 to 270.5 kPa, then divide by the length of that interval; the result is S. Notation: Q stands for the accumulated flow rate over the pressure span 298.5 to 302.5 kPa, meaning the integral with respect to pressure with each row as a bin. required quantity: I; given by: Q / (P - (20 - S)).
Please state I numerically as -9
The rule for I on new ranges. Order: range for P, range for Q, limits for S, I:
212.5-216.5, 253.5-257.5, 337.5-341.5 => -9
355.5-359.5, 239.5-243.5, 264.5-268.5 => -15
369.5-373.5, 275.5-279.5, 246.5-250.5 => 12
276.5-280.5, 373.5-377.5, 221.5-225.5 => -34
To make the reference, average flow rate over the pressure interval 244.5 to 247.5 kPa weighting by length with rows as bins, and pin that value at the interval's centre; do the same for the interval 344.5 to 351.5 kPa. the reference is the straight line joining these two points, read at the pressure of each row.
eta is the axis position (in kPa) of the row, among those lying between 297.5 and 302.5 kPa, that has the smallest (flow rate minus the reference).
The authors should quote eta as 299.0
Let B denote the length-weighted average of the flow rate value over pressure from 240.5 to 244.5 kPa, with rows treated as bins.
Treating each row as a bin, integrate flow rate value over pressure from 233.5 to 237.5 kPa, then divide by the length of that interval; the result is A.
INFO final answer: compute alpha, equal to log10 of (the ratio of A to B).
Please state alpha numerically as 0.014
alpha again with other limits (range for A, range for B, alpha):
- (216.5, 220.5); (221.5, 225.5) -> -0.025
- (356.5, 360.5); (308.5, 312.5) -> -0.016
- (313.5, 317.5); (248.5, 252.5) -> -0.022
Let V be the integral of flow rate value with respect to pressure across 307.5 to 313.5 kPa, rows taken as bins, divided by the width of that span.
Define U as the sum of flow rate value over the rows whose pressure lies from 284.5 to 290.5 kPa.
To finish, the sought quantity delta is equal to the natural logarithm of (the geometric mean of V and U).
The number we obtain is 2.25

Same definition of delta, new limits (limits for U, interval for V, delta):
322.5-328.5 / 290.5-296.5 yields 2.21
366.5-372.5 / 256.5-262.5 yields 2.28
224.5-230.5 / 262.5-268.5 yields 2.22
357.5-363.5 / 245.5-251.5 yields 2.24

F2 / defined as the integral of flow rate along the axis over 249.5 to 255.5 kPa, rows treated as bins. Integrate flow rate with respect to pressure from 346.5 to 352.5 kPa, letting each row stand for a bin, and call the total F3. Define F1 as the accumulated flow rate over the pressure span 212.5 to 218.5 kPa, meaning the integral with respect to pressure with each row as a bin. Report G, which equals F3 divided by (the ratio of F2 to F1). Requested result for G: 22.4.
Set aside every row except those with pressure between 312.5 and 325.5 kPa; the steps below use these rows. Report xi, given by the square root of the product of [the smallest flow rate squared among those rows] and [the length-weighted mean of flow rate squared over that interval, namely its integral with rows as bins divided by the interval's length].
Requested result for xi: 12.1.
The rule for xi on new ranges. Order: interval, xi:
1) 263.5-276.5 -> 13.2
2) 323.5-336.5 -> 12.7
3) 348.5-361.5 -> 13.8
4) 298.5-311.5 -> 13.6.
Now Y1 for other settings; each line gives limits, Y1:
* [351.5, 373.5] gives 4.05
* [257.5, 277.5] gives 3.76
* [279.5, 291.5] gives 3.84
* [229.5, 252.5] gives 3.75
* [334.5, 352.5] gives 3.78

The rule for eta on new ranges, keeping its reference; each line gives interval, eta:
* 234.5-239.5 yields 239.0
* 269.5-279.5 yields 272.0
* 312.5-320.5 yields 316.0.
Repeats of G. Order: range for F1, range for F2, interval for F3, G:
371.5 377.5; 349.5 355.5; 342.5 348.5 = 25.2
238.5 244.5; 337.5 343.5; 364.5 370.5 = 23.9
